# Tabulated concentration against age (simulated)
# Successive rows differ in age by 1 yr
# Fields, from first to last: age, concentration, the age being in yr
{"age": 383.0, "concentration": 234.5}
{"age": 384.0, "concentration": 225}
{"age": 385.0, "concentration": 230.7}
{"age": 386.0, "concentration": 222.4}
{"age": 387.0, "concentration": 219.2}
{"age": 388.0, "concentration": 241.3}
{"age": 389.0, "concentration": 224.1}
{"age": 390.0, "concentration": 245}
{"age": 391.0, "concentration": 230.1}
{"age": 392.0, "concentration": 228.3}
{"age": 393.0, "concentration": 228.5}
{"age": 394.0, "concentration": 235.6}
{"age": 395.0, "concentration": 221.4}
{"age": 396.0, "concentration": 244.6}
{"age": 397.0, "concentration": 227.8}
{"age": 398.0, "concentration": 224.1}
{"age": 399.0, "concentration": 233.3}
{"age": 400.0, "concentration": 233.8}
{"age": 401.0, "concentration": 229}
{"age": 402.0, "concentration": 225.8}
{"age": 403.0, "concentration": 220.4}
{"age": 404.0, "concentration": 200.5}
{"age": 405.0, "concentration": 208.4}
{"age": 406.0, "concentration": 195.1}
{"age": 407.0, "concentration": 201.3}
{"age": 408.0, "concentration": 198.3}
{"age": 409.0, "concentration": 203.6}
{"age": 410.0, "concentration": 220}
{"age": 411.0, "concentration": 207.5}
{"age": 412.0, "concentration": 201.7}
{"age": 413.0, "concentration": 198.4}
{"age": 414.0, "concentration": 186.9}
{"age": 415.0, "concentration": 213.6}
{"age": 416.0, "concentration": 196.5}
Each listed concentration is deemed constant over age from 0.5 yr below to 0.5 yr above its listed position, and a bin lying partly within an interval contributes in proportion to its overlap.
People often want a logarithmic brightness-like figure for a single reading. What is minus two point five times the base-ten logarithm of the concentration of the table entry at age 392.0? -5.90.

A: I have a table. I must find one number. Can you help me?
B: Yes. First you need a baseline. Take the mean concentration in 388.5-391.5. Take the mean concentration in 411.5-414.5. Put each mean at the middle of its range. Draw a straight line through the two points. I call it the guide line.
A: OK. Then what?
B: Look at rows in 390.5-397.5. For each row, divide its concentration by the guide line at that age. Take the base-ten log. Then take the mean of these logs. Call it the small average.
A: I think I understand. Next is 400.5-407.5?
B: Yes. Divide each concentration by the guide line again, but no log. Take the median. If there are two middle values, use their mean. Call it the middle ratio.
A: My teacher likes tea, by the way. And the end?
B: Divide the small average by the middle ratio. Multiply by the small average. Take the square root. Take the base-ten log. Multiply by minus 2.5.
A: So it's 5.2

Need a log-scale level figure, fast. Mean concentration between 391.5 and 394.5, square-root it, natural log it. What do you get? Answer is 2.721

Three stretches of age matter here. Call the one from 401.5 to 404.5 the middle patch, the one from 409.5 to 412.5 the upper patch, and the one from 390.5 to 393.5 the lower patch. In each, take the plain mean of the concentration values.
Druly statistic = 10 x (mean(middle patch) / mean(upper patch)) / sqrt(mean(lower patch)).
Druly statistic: 0.68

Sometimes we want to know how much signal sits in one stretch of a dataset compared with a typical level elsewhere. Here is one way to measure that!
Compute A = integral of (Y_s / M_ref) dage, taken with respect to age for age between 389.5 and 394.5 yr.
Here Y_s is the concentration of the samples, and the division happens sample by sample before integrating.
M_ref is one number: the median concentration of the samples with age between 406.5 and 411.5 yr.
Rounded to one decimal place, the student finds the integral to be 5.7 yr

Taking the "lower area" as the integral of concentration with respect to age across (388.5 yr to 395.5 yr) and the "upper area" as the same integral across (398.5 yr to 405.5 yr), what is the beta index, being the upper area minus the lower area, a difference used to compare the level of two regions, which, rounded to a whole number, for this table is -62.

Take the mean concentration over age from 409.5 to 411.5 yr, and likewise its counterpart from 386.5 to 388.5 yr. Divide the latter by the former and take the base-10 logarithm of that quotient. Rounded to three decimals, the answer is 0.032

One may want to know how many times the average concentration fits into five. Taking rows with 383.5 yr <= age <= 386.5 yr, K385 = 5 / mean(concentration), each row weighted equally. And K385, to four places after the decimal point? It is 0.0221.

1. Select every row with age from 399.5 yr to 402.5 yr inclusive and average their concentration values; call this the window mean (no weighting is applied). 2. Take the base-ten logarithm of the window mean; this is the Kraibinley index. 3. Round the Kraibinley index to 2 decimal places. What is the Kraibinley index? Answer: 2.36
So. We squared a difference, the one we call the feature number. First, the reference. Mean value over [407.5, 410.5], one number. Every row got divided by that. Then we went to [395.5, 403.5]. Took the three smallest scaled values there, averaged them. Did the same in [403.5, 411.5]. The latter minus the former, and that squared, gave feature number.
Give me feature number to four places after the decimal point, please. 0.0151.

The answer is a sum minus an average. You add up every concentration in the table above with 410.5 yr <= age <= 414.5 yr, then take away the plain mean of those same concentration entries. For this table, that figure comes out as 596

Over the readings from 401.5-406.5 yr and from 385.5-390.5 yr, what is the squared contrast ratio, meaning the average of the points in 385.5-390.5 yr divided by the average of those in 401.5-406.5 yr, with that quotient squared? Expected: 1.20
